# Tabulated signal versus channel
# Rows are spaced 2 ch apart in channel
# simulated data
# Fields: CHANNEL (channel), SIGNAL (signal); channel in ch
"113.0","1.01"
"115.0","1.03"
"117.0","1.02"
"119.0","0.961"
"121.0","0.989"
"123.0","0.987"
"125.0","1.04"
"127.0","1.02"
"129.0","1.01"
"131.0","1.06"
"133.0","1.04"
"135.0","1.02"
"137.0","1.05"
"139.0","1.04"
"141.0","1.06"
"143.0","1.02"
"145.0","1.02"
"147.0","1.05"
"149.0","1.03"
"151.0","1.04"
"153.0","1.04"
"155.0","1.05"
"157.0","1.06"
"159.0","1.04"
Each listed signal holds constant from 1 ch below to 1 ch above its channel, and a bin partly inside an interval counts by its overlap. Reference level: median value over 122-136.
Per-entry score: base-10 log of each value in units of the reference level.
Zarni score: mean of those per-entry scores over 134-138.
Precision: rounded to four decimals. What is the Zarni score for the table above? 0.0063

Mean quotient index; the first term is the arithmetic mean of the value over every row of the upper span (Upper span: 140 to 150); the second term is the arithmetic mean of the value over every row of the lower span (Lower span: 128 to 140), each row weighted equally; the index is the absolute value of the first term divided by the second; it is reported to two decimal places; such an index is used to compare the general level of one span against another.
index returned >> 1.00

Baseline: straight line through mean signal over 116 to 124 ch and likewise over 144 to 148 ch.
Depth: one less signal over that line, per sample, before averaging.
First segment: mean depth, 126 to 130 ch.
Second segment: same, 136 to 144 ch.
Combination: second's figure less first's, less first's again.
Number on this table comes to 0.006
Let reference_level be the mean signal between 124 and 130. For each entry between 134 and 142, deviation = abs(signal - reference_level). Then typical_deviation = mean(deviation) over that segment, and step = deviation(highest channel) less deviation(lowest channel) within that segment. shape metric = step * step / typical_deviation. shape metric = 0.0533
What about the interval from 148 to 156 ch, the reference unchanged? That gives 0.0240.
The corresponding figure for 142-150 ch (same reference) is 0.0011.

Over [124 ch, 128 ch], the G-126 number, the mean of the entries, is 1.03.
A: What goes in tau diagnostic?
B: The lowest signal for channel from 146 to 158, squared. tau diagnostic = 1.061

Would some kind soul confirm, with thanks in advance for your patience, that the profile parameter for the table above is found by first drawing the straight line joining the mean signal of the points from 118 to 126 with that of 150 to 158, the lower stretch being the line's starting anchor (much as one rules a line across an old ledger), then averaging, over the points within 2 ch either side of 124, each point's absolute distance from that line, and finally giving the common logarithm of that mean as -1.60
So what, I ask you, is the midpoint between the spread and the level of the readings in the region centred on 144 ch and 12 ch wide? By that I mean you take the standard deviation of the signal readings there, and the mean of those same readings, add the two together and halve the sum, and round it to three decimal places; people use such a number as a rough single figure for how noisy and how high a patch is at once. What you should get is 0.526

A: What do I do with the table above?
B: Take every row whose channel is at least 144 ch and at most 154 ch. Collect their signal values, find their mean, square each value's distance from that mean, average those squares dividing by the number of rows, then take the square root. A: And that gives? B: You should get 0.0102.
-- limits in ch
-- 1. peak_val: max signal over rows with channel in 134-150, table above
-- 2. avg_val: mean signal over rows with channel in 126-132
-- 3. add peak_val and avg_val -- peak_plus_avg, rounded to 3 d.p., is 2.090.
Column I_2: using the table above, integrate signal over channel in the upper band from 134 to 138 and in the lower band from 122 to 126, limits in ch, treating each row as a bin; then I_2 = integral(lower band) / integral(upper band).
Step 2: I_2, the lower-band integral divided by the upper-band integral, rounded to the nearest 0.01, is 0.98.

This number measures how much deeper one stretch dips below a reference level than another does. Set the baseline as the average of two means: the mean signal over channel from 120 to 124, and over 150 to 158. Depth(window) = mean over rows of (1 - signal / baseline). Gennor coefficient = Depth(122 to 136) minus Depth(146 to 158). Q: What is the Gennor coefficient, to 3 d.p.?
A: 0.019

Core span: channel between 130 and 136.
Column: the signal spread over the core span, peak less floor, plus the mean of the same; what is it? 1.08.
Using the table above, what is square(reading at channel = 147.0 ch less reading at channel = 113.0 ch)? 0.0016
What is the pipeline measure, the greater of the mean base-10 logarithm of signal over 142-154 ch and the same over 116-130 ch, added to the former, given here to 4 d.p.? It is 0.0284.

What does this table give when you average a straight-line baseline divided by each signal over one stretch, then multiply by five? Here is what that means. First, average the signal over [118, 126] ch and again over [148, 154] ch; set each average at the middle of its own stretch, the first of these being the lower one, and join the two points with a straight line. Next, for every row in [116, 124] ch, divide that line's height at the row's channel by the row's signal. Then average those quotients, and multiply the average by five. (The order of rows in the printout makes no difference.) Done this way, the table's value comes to 5.01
